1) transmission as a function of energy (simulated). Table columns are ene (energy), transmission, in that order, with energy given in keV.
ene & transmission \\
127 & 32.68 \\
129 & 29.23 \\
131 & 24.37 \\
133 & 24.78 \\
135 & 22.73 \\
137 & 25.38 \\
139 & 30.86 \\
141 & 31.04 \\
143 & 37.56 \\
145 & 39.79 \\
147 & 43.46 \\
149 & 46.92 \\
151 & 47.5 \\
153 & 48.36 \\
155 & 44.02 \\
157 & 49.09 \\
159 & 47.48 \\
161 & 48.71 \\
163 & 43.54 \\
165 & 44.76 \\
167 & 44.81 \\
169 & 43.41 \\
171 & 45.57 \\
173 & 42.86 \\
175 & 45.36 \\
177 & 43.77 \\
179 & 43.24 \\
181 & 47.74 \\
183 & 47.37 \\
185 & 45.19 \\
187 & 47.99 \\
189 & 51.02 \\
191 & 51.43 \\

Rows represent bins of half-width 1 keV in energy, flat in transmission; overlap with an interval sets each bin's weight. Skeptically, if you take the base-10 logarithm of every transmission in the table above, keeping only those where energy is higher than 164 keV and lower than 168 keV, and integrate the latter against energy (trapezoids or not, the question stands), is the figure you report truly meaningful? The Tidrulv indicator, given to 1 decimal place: 6.6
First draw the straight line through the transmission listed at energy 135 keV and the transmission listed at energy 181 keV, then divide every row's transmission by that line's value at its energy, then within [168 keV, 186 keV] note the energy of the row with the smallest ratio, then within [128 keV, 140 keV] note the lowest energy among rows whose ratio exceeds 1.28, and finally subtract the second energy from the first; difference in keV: 56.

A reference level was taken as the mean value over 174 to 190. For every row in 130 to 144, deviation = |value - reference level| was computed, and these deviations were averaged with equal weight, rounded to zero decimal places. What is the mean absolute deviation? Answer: 18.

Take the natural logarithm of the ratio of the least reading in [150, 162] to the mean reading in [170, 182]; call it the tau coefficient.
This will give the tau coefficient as 0.0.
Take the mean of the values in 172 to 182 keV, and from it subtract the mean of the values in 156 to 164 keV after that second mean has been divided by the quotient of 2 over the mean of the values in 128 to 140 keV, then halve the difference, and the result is -287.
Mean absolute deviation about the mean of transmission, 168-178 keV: 1.0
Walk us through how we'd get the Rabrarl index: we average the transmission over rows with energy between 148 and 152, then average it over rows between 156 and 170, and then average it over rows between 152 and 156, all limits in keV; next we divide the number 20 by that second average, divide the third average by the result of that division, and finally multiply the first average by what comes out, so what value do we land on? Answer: 5012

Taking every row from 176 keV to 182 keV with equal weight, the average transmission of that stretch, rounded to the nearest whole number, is 45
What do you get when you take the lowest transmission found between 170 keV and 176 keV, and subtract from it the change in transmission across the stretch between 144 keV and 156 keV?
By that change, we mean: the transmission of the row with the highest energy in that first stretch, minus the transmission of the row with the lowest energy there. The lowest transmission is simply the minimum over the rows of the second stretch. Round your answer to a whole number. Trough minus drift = 39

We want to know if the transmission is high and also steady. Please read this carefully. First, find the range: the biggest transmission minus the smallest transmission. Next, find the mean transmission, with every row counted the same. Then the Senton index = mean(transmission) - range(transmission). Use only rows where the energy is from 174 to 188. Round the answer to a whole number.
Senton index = 41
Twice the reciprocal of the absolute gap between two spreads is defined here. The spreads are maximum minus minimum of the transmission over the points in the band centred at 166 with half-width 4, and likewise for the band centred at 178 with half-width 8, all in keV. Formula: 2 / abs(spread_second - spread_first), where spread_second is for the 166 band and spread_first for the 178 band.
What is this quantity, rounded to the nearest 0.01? 0.57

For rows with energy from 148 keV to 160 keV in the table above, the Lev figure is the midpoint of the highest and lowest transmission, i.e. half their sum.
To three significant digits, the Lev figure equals 46.6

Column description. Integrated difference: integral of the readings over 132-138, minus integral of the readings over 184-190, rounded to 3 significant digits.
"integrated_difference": -143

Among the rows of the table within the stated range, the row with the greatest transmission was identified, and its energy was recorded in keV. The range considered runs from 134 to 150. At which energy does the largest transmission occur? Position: 149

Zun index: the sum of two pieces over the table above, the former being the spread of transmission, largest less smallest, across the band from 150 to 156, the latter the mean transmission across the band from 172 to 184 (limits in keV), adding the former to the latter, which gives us 49.4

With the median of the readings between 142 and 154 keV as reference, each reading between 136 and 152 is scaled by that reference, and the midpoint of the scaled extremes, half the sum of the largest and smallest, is 0.806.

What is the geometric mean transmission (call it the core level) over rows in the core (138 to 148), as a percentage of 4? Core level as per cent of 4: 905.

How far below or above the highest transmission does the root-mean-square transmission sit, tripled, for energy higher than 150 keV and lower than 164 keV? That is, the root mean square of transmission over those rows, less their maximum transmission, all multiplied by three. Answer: -6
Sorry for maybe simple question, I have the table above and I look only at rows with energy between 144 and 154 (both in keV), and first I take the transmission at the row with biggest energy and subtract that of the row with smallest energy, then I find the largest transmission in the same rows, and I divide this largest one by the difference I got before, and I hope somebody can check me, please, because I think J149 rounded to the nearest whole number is 6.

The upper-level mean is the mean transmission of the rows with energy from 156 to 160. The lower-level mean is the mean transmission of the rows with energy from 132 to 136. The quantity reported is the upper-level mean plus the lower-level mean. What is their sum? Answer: 72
